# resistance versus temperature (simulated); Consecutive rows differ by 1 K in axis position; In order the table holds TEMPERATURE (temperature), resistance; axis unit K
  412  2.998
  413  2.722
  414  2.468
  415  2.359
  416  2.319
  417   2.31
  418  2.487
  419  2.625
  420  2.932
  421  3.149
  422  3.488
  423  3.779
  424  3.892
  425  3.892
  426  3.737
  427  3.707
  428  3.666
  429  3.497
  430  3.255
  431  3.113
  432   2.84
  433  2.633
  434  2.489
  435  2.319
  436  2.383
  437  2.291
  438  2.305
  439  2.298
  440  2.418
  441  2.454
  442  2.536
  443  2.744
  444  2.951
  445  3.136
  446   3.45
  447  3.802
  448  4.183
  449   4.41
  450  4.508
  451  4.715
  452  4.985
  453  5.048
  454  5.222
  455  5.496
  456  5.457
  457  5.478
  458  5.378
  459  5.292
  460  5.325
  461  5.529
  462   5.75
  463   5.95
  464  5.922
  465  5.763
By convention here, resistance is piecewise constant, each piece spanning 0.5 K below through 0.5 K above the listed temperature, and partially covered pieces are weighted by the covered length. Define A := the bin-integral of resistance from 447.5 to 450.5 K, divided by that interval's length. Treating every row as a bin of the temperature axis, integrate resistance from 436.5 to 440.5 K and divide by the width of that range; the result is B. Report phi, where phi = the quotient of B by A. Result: 0.5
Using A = 4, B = 2.3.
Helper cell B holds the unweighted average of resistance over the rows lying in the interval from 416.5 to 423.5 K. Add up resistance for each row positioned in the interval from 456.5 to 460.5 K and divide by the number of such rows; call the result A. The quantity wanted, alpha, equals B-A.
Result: -2.4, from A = 5.4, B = 3.0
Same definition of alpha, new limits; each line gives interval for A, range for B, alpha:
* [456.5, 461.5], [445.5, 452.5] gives -1.1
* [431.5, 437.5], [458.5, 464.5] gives 3.1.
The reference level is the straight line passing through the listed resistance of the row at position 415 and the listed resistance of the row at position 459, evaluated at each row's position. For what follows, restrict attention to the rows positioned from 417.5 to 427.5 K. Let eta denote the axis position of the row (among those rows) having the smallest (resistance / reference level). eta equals 418 K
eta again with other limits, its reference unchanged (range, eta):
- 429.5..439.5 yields 439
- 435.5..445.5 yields 439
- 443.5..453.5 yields 444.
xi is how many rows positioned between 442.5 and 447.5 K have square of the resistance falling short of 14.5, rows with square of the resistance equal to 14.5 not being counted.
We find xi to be 5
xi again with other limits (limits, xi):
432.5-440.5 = 8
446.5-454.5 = 1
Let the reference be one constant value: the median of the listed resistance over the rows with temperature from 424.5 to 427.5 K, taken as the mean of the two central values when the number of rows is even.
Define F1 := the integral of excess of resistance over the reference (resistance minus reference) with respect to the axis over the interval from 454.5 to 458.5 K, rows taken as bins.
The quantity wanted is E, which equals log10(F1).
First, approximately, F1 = 6.9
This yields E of 0.84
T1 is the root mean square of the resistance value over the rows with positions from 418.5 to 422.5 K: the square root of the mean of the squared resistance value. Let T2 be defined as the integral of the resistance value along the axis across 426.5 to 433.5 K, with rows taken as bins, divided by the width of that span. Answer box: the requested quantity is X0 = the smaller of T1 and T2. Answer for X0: 3.1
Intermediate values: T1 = 3.06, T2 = 3.2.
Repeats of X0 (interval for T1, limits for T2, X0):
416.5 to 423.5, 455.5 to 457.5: 3.0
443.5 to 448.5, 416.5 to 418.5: 2.4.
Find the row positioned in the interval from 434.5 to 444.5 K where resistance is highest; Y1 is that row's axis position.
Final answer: 444 K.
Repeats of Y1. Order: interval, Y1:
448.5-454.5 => 454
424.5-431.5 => 425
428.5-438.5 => 429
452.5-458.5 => 455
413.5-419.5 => 419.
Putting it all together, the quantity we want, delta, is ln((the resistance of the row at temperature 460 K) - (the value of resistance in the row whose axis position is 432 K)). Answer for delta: 0.9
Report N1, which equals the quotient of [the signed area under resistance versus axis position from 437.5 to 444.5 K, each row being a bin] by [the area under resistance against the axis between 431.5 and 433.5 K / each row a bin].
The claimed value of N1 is 3.2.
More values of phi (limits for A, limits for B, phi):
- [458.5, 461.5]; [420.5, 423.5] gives 0.6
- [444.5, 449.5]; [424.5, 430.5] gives 1.0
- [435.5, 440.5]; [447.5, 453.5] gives 2.0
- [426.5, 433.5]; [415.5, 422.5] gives 0.9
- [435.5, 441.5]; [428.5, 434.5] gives 1.3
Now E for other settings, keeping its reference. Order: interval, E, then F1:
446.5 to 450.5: 0.29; 2.0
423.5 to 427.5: -0.55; 0.3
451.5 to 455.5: 0.76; 5.8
